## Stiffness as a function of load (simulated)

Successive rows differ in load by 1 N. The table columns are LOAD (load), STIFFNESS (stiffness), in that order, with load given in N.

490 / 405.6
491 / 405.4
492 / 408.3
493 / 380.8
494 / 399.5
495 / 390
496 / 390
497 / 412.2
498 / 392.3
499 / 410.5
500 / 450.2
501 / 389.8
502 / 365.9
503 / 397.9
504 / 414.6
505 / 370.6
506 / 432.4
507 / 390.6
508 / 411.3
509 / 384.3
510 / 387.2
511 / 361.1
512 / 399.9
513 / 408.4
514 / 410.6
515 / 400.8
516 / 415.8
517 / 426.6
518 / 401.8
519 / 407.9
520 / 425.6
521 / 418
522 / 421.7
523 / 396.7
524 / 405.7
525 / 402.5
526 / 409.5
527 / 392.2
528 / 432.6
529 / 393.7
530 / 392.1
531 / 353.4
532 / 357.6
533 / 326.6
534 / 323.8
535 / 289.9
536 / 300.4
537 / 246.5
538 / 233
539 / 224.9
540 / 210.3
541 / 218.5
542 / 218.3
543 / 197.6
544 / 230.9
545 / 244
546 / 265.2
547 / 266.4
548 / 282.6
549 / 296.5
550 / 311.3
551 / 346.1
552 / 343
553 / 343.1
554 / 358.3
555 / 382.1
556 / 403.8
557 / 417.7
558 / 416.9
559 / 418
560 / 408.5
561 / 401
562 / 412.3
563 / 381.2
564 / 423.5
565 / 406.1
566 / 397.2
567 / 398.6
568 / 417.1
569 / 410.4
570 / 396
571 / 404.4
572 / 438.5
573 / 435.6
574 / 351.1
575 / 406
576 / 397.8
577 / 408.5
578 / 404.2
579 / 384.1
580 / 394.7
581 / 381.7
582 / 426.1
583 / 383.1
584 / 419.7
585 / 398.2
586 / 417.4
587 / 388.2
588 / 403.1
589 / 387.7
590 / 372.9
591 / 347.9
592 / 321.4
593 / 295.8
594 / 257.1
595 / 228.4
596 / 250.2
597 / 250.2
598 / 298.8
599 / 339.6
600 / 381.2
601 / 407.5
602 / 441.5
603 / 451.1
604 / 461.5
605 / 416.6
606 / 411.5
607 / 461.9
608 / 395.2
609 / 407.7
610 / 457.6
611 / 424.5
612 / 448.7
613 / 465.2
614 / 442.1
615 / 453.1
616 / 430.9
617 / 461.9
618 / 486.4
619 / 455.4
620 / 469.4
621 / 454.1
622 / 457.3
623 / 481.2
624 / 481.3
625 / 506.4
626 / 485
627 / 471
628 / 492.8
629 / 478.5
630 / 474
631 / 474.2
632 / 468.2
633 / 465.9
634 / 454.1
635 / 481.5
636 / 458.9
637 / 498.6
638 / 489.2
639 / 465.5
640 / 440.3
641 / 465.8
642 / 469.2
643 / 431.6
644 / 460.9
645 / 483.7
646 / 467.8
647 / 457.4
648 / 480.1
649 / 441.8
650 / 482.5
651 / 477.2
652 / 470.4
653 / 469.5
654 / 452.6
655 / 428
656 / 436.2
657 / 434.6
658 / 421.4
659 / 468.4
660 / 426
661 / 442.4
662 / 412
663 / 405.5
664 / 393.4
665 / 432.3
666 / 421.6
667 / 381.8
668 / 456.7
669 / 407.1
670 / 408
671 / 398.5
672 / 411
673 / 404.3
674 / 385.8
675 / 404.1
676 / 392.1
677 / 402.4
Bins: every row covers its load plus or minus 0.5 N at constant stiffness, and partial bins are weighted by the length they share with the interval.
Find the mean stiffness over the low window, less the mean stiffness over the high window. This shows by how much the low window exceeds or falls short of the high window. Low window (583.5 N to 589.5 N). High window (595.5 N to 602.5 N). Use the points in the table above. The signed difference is 64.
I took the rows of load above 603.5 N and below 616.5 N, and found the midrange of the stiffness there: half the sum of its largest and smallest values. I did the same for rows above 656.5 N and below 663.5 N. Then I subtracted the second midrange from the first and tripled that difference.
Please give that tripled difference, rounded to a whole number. -20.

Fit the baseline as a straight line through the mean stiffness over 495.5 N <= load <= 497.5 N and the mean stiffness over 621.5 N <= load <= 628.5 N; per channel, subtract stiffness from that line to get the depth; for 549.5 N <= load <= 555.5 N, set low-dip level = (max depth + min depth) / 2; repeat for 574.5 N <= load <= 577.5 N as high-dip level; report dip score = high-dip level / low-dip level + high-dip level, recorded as 49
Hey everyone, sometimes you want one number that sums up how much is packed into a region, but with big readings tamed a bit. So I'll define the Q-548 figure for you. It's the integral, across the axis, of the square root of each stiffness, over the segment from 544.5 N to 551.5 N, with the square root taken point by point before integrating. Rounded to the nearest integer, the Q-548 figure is 119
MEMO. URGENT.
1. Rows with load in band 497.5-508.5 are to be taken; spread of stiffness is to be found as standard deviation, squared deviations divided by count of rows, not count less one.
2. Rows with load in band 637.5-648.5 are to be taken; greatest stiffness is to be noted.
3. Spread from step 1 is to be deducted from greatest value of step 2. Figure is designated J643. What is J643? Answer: 465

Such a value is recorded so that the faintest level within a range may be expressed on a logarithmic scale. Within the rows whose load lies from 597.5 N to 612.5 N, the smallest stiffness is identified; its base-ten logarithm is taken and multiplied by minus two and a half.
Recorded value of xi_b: -6.19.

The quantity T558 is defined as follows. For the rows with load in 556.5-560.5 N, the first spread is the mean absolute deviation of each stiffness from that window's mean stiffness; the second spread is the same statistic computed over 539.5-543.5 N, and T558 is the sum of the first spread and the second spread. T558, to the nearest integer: 11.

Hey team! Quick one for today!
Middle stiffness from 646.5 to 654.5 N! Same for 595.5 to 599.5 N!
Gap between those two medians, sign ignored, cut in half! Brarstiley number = 98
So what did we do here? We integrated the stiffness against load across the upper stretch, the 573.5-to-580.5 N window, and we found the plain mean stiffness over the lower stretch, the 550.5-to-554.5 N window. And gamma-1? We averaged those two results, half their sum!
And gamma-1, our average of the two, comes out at 1547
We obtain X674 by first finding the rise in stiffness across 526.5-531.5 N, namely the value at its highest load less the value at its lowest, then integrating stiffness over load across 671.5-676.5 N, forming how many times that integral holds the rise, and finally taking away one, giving -52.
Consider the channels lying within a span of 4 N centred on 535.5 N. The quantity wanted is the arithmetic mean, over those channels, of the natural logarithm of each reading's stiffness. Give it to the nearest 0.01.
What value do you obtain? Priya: 5.67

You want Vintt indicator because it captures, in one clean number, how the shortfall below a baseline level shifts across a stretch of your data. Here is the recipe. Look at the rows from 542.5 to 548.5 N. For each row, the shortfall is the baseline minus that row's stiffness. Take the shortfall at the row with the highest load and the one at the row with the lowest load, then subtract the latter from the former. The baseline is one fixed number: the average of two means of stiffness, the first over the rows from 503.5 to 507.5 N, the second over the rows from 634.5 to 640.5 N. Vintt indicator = -85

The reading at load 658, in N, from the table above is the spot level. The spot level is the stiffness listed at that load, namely 421.4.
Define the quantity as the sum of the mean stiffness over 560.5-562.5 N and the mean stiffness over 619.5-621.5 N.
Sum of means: 868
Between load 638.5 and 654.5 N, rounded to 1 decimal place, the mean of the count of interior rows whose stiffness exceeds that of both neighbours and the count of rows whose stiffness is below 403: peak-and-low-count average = 2.0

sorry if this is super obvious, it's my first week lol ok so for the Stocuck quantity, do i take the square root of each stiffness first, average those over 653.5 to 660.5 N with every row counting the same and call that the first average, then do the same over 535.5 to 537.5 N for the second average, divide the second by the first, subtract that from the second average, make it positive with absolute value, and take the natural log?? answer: 2.76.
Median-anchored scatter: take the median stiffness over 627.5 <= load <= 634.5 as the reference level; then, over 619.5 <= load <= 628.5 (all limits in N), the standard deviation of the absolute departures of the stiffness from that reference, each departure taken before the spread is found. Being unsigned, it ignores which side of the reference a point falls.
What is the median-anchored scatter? 9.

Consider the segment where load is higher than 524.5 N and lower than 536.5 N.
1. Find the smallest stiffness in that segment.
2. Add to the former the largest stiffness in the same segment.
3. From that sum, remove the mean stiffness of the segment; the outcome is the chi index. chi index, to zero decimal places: 358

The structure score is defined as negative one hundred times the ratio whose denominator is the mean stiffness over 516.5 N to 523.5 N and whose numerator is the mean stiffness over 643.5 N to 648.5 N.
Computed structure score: -114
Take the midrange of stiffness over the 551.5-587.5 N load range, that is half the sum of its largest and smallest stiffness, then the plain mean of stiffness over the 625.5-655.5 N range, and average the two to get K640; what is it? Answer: 429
